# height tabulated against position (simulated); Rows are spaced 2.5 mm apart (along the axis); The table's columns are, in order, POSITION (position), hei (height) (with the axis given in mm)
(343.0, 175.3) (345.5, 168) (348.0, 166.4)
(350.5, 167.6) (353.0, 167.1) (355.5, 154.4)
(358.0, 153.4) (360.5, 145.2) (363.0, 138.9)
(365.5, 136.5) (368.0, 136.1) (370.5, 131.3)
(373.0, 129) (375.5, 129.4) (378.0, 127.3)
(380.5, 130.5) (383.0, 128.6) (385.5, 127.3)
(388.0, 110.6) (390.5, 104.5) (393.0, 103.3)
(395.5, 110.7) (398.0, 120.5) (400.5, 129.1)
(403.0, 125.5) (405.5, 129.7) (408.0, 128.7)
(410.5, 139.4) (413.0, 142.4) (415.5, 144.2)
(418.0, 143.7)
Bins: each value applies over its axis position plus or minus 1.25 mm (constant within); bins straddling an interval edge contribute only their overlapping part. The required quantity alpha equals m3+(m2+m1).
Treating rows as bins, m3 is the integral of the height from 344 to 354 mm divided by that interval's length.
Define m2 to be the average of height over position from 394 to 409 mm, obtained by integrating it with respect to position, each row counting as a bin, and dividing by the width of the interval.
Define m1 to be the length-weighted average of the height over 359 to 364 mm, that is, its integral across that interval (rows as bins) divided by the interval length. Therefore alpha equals 434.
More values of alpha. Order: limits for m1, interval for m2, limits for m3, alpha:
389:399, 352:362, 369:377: 394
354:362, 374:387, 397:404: 405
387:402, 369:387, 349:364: 397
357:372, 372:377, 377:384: 398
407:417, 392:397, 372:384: 376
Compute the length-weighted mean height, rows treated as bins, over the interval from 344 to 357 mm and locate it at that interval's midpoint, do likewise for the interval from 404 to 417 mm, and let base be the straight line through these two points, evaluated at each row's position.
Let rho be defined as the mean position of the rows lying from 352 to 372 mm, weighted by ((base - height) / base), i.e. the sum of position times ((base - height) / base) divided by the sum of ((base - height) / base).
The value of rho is 365.1 mm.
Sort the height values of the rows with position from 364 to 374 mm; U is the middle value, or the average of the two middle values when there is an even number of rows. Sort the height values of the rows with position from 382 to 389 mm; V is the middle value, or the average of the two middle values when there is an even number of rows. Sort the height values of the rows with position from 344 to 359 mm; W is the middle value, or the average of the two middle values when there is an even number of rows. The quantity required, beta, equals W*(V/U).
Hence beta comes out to 159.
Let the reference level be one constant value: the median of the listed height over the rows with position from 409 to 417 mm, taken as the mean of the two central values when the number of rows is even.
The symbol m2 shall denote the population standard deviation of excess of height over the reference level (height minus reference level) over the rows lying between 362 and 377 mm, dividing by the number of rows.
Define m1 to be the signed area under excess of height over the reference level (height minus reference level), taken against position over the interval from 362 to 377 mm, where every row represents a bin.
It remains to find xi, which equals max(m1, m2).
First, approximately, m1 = -136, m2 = 3.8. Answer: 4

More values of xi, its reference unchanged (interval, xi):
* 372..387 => 1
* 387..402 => 9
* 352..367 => 95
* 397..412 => 6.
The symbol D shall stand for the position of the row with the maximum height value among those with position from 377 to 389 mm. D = 380.5 mm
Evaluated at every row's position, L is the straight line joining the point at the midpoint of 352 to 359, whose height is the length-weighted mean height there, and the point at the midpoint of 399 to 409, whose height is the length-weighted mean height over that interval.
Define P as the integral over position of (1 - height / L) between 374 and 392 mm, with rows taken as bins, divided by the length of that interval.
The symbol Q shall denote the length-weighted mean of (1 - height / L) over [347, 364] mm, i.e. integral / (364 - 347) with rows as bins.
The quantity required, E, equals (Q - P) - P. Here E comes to -0.25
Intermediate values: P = 0.133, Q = 0.013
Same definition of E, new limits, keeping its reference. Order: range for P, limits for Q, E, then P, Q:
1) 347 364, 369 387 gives 0.08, 0.013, 0.106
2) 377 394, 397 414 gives -0.33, 0.149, -0.030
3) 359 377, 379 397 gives -0.05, 0.100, 0.155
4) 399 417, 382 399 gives 0.30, -0.070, 0.159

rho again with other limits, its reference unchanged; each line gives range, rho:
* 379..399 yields 390.1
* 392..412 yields 397.7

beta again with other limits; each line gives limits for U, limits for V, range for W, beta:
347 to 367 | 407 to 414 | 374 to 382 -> 117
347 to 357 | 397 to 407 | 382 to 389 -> 97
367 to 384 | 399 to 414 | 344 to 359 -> 167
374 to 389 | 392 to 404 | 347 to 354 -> 157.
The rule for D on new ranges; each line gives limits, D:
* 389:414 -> 413.0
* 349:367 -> 350.5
